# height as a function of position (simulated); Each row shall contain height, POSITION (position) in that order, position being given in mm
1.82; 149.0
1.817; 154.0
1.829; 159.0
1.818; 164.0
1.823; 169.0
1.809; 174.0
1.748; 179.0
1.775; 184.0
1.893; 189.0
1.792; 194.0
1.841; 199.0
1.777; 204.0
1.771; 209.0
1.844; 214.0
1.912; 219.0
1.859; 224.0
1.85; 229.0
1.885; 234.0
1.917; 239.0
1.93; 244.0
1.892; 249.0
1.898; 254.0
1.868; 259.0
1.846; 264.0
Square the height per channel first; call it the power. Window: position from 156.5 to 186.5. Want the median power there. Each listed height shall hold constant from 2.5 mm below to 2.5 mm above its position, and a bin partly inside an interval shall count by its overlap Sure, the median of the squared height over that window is 3.29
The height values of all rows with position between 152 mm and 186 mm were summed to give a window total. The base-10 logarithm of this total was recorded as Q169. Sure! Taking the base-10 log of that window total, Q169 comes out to 1.10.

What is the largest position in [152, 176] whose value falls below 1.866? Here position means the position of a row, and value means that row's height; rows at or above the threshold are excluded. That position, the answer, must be 174.0 mm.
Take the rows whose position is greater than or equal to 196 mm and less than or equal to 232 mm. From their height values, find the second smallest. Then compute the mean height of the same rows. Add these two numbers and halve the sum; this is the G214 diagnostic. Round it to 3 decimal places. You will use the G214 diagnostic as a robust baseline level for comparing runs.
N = 1.807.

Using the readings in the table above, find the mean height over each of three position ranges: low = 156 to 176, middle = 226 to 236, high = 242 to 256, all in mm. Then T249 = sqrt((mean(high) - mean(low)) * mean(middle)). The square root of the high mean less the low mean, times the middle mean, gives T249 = 0.40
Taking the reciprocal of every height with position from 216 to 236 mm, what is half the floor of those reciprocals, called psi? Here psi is 0.262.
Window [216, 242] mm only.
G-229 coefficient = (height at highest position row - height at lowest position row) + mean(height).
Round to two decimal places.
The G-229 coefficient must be 1.89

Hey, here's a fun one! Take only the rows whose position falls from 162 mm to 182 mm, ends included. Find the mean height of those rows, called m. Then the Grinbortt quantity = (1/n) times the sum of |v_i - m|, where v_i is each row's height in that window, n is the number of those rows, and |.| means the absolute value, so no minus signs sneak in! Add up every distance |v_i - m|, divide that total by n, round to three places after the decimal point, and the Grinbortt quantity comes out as 0.026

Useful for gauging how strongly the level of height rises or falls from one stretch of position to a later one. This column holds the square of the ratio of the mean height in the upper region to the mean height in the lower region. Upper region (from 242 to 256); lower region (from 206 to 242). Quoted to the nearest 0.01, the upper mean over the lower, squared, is 1.05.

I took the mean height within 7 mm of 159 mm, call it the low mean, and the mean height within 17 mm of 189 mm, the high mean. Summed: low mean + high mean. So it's 3.63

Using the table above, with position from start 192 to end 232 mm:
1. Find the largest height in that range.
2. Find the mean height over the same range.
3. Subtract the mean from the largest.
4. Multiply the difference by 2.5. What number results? 0.20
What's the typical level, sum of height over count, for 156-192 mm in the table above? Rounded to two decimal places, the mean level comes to 1.81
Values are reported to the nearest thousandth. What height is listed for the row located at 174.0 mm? 1.809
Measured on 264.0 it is 1.846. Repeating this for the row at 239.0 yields 1.917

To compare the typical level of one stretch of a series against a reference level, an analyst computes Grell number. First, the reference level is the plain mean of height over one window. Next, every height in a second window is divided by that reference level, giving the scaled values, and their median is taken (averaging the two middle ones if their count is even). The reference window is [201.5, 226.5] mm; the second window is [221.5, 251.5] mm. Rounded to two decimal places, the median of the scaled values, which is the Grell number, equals 1.03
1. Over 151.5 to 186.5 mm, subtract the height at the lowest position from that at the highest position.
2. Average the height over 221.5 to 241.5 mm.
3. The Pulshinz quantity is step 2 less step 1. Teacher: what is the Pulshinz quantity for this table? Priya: 1.92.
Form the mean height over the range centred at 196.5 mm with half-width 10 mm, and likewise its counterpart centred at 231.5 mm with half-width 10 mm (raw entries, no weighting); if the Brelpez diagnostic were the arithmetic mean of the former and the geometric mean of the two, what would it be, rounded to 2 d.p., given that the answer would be 1.84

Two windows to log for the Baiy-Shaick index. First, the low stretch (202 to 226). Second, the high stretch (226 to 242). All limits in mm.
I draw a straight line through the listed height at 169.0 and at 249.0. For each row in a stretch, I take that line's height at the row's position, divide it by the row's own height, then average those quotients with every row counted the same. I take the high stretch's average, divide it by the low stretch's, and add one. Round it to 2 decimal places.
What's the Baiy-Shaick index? 1.98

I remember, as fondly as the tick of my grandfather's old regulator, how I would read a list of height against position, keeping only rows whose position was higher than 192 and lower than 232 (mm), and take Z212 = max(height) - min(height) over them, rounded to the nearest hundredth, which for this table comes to 0.14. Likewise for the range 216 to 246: 0.08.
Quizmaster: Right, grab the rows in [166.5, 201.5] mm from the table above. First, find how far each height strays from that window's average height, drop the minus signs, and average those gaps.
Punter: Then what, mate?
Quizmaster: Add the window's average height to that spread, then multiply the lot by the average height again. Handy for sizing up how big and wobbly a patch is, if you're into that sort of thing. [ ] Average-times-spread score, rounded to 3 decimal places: 3.345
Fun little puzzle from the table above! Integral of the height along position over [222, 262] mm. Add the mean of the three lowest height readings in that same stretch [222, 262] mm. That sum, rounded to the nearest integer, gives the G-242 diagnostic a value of 77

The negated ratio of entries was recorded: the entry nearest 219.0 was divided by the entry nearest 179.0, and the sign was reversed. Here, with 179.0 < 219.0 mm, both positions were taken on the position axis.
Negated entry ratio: -1.09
